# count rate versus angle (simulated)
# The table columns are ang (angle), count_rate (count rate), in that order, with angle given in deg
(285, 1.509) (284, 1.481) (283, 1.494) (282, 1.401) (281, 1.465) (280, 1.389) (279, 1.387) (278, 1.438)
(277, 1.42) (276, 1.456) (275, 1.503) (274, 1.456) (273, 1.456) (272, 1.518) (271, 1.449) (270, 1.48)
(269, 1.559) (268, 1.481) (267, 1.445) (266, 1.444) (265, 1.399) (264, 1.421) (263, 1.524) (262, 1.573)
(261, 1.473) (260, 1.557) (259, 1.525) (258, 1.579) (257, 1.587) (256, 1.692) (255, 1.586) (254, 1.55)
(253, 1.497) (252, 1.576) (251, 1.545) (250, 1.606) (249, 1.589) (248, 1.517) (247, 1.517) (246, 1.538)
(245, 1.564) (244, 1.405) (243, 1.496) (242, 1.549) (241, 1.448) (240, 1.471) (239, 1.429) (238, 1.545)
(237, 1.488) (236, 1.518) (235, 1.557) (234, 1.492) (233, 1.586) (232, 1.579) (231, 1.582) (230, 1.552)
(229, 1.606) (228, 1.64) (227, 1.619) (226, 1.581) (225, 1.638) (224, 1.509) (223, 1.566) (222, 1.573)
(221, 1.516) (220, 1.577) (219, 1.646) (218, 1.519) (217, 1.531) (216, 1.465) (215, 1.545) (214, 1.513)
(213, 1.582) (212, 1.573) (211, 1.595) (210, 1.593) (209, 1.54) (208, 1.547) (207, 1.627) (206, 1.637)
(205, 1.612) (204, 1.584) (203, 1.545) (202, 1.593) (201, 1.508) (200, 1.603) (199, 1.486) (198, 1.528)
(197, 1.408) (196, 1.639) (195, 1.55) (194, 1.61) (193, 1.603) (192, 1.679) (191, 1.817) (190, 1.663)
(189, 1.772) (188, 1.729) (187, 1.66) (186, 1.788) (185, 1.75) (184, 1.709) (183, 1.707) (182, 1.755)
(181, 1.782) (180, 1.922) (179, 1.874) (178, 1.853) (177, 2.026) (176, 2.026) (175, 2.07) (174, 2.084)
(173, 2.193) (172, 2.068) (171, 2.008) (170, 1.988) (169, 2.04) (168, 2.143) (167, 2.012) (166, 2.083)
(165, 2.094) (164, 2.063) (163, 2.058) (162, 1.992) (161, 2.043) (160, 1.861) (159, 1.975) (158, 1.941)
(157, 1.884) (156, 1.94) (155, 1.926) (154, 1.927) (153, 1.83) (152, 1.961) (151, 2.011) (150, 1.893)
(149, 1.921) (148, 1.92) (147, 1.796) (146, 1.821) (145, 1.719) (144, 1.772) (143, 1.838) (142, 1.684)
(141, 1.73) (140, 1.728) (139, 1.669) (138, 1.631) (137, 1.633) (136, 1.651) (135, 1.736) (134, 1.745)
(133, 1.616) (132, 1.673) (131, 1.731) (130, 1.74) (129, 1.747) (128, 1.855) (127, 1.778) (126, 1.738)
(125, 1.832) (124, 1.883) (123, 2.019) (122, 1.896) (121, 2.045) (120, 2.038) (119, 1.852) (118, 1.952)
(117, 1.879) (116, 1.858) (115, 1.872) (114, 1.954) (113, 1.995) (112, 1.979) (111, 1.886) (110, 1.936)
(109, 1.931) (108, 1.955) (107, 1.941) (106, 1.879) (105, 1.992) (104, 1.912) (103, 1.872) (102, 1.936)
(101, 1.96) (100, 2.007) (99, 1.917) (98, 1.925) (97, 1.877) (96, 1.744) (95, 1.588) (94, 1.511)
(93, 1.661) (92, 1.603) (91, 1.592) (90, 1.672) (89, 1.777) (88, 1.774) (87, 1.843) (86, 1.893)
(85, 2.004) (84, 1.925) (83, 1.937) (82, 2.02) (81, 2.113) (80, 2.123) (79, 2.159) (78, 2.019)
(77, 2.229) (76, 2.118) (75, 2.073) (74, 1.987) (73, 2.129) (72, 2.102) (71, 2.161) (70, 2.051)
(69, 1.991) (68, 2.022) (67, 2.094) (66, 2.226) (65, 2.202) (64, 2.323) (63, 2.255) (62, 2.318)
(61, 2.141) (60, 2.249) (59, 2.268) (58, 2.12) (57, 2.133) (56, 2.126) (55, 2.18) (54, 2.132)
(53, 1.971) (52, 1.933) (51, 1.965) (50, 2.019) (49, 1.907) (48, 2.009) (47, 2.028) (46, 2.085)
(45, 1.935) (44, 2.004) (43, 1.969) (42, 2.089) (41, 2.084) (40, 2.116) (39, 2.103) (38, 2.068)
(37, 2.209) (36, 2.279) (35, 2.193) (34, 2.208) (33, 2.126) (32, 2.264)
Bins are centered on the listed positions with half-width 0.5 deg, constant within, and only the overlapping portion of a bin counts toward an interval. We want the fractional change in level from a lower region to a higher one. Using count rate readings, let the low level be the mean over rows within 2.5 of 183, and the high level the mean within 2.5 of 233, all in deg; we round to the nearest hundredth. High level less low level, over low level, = -0.10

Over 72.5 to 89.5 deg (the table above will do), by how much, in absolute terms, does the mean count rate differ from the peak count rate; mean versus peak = 0.22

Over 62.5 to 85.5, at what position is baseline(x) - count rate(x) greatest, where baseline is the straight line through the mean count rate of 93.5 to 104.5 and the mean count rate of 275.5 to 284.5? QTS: 84 deg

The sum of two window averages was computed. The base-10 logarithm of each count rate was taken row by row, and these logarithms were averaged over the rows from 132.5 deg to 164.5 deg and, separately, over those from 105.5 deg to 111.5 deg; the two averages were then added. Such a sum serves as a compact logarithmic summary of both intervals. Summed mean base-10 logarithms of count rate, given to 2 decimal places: 0.55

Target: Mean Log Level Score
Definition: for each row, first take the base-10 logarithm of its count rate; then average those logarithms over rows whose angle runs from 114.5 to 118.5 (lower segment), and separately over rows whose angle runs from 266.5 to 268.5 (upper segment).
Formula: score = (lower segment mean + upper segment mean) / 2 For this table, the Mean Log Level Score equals 0.22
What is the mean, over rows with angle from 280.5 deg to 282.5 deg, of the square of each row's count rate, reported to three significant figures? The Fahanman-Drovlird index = 2.05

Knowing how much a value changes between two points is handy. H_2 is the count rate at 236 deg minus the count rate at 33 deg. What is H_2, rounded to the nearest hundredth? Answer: -0.61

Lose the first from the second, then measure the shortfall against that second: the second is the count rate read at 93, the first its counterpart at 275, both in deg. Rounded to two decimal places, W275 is 0.10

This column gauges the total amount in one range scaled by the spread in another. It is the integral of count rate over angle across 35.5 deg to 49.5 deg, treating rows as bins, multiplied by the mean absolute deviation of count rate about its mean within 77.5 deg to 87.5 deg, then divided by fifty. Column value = 0.048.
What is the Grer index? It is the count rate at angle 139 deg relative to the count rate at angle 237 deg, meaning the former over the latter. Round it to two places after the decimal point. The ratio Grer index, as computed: 1.12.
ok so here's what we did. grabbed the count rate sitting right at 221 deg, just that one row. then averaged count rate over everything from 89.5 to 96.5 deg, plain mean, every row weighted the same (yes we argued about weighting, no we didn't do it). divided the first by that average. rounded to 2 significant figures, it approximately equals 0.93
